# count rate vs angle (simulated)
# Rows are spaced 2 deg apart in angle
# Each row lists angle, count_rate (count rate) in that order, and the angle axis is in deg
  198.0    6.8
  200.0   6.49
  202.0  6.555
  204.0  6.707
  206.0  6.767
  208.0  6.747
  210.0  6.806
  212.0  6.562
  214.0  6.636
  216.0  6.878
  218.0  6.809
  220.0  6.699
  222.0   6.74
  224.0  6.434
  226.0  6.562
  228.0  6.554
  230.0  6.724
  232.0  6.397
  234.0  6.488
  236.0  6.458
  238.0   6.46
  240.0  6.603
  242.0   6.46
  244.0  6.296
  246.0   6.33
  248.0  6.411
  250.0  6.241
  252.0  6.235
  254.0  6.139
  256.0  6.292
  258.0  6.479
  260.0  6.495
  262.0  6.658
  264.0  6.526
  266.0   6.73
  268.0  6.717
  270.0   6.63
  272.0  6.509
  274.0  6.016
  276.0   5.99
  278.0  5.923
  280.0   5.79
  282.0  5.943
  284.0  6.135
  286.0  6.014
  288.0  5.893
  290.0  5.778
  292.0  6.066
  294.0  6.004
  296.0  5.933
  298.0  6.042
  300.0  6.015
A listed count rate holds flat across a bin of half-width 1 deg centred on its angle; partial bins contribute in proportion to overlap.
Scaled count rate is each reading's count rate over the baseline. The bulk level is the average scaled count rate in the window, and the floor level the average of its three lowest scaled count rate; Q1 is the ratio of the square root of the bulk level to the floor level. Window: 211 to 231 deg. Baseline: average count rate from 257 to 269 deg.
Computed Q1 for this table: 1.017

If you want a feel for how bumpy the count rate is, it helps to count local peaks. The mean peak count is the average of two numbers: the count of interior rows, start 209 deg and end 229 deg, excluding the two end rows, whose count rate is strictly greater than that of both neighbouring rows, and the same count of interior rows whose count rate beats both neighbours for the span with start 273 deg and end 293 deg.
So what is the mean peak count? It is 2.0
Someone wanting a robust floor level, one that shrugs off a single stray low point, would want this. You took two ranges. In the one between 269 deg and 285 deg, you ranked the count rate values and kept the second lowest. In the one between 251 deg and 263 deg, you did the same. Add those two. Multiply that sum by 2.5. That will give 30.4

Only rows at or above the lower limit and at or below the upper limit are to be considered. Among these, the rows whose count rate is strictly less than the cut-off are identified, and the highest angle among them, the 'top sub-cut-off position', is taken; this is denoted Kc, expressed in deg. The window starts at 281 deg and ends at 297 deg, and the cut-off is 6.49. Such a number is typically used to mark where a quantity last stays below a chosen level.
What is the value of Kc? 296.0 deg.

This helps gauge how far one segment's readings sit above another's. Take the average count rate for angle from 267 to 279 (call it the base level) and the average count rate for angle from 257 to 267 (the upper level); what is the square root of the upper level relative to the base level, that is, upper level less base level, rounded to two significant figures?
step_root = 0.53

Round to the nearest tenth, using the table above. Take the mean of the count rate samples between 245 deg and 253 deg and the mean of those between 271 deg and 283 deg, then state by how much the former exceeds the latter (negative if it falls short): 0.3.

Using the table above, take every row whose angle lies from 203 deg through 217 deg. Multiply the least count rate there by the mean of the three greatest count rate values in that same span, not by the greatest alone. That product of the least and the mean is 44.7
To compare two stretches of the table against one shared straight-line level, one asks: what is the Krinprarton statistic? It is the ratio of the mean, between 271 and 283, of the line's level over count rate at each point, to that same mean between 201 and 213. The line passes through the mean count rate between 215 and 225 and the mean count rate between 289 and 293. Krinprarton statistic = 0.985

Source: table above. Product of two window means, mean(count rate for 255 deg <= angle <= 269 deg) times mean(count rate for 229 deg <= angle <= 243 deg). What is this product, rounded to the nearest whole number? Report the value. 43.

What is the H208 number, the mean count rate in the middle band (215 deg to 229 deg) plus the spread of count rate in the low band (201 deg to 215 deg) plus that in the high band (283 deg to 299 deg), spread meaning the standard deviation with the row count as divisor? 6.87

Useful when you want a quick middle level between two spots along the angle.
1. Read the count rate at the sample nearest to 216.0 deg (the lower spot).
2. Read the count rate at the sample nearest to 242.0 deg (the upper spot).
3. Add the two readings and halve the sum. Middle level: 6.7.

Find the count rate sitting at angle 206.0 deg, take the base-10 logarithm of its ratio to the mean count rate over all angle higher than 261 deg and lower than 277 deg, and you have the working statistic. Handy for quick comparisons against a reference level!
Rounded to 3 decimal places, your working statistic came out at 0.019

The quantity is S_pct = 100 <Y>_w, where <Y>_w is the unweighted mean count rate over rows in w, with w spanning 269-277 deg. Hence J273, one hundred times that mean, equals 629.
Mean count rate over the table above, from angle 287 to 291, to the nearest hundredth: 5.84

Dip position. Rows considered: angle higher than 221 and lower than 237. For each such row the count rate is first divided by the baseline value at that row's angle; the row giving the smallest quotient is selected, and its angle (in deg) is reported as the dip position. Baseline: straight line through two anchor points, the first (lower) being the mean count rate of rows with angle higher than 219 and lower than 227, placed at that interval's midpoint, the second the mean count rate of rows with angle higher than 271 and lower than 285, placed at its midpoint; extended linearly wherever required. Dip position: 224.0 deg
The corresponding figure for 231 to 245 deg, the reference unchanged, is 232.0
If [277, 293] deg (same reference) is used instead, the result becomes 280.0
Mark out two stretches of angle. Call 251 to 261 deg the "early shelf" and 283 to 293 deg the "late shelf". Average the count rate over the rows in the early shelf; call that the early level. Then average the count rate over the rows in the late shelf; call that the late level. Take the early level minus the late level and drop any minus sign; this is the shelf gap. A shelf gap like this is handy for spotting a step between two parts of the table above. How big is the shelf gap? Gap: 0.35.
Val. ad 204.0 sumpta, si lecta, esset 6.707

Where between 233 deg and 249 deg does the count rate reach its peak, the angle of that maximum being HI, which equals 240.0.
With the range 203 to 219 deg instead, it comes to 216.0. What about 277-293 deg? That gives 284.0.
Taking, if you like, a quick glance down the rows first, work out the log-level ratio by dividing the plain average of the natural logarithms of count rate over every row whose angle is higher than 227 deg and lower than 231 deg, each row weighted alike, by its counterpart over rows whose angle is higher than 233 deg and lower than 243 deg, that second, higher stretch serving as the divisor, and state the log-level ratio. 1.01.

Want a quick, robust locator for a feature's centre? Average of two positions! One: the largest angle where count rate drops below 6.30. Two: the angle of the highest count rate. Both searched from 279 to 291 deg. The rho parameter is 287 deg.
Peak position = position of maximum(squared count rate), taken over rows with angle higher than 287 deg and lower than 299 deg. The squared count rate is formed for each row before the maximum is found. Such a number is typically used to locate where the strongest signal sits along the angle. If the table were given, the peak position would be 292.0 deg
